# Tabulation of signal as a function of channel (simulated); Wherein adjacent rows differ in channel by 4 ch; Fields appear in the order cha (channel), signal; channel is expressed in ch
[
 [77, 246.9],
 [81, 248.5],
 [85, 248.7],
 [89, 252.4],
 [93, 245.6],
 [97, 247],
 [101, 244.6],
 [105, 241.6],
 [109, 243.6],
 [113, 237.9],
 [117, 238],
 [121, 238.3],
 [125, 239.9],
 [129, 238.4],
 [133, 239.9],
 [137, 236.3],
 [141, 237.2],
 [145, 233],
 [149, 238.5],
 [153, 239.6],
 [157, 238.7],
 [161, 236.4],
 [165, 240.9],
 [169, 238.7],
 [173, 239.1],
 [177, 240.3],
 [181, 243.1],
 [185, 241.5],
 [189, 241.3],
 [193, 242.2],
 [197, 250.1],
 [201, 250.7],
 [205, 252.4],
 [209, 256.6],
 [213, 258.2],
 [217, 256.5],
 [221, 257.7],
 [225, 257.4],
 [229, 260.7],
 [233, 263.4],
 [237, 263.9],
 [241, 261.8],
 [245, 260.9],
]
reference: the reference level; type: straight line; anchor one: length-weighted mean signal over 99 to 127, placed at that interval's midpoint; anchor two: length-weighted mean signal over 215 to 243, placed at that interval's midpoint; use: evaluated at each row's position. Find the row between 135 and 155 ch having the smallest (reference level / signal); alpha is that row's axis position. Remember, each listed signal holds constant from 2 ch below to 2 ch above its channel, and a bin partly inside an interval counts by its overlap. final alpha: 153 ch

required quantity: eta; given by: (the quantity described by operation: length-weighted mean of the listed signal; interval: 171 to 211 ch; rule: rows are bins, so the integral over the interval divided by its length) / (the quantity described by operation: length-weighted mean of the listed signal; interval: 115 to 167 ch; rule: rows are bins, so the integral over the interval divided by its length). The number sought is 1.03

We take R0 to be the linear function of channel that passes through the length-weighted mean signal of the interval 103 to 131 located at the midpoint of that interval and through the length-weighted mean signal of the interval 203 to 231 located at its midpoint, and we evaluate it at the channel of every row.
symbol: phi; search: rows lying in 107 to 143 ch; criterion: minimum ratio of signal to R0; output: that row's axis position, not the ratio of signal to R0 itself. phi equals 137 ch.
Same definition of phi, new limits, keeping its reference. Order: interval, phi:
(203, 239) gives 205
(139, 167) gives 145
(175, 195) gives 189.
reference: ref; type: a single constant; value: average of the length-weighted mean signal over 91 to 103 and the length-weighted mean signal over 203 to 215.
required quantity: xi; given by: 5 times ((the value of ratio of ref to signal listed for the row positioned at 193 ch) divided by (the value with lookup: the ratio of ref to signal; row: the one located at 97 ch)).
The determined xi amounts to 5.10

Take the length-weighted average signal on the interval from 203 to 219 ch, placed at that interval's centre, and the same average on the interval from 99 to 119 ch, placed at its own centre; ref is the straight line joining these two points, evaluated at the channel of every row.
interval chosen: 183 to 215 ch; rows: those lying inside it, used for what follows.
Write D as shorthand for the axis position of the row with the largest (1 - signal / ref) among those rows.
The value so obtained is 189 ch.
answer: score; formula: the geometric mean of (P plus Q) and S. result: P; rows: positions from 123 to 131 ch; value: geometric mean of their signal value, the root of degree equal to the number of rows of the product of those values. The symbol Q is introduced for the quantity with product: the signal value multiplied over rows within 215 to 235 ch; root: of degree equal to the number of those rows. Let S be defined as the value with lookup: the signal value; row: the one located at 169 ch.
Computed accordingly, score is 344.9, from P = 239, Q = 259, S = 238.7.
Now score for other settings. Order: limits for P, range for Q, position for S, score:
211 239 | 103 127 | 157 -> 345.3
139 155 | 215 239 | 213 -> 358.2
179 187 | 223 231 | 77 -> 351.8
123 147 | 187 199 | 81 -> 346.1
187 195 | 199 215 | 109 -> 347.7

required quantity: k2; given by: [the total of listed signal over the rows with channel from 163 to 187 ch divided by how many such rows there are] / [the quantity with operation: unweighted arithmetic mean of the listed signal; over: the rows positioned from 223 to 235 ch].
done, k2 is 0.92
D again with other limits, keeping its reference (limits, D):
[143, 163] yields 145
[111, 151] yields 145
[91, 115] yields 113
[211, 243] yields 225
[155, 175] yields 161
